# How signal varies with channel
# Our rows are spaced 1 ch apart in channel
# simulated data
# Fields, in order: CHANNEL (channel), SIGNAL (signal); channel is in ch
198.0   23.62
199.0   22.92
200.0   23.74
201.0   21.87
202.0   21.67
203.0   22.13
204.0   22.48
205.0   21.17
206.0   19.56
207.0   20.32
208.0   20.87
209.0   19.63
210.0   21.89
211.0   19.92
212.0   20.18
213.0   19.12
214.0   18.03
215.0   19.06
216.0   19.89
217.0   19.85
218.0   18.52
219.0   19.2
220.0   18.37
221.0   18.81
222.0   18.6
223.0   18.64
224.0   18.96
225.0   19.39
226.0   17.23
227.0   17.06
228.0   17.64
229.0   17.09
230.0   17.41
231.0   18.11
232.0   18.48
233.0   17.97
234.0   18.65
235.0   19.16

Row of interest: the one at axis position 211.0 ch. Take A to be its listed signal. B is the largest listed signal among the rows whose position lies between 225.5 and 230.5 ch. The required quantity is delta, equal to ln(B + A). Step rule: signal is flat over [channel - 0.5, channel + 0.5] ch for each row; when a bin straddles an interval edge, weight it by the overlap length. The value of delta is 3.63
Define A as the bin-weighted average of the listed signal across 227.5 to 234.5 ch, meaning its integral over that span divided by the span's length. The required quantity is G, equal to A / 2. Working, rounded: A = 17.9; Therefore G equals 8.95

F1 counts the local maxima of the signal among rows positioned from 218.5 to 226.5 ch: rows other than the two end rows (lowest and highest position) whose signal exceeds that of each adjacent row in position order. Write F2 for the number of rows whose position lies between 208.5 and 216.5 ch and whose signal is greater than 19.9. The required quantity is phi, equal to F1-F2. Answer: -1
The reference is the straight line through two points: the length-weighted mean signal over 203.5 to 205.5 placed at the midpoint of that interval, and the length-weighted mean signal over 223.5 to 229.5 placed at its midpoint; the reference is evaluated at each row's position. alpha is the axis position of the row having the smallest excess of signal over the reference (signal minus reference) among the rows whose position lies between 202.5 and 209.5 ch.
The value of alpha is 206.0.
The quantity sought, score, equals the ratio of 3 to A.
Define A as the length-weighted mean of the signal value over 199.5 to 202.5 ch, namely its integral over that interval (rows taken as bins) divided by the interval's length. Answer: 0.134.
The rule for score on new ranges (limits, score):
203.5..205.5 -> 0.137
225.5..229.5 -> 0.174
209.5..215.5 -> 0.152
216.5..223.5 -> 0.159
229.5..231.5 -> 0.169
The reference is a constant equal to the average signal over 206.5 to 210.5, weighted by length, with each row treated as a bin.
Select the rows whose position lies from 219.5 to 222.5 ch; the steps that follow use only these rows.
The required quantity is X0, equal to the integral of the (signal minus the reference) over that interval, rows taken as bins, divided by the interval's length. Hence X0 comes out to -2.1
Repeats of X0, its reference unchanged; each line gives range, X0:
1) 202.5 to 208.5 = 0.4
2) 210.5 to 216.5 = -1.3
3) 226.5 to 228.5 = -3.3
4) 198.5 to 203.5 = 1.8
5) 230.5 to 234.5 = -2.4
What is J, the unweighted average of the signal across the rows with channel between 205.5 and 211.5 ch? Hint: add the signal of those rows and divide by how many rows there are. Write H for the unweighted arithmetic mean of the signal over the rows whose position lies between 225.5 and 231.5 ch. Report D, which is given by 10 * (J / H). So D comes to 11.7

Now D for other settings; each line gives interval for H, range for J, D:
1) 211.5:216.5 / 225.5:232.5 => 9.1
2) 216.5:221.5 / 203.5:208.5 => 11.0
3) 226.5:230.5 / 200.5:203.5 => 12.7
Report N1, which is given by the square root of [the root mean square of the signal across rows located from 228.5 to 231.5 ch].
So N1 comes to 4.2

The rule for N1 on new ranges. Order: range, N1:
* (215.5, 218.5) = 4.4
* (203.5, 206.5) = 4.6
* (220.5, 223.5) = 4.3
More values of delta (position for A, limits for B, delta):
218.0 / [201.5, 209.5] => 3.71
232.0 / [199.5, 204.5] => 3.74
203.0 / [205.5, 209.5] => 3.76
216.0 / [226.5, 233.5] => 3.65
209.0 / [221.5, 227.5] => 3.66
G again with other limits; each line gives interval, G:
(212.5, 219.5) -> 9.55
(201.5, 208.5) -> 10.59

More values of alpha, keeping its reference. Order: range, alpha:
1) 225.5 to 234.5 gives 226.0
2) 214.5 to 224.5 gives 218.0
